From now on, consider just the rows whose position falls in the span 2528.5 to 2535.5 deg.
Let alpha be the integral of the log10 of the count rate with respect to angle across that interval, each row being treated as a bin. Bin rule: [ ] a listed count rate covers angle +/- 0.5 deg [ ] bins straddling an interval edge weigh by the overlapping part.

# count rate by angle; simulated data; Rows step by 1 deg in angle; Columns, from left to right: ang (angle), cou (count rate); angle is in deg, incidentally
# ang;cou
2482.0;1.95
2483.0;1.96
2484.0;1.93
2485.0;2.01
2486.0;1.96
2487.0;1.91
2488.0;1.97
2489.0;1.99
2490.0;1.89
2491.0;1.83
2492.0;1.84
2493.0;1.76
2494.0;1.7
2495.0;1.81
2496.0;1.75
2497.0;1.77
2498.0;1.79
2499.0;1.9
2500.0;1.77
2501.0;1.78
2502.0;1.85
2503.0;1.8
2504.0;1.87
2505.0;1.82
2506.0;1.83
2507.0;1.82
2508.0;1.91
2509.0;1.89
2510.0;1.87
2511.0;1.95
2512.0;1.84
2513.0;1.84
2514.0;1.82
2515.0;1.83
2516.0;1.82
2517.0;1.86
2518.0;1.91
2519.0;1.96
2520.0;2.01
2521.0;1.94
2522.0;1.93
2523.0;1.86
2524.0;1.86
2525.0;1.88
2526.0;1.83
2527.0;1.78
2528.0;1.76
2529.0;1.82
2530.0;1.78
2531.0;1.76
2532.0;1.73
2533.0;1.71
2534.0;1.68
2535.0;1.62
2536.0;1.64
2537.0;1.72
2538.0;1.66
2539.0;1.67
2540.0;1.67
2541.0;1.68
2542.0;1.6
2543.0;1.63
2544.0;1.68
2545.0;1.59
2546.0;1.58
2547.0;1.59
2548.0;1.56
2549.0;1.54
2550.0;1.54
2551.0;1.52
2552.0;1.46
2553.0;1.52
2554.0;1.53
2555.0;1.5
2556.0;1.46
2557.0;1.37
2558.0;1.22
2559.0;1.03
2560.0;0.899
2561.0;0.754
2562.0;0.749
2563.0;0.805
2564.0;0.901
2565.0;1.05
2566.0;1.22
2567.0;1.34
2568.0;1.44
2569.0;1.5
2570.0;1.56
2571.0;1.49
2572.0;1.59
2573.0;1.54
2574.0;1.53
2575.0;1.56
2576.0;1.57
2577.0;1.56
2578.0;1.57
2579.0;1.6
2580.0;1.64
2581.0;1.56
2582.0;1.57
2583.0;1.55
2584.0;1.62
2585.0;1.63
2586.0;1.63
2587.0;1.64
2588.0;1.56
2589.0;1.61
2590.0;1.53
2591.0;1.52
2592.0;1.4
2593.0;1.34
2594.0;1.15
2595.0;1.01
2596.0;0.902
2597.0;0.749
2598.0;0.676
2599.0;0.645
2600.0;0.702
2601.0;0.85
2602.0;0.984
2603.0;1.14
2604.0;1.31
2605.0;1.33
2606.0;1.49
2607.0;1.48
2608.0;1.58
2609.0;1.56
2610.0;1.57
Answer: 1.7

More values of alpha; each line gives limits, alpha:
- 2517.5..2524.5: 2.0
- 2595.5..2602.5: -0.8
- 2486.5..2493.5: 1.9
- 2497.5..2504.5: 1.8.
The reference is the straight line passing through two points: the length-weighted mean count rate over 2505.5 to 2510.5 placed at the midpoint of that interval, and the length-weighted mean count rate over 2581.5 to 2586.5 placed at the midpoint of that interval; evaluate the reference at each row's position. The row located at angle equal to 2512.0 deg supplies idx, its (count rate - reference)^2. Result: 0.000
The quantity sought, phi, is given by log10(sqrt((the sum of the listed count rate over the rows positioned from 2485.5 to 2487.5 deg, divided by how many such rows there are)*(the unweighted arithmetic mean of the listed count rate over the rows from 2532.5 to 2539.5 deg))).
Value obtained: 0.25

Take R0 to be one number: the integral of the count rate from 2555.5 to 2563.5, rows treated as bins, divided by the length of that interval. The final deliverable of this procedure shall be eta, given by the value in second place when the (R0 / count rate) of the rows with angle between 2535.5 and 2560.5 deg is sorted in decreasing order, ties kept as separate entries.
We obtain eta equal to 1.0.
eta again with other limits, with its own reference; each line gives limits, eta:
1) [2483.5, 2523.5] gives 0.6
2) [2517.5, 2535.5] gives 0.6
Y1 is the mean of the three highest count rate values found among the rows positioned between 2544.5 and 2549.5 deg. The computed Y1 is 1.6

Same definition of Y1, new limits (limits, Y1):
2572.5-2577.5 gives 1.6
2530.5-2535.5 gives 1.7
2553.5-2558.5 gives 1.5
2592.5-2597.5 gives 1.2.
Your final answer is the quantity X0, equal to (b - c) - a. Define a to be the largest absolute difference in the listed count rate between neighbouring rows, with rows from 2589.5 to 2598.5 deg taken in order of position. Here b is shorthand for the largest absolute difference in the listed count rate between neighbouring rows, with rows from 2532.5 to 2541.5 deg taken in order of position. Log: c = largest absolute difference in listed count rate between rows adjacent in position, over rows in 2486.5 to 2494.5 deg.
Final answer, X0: -0.21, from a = 0.190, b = 0.080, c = 0.100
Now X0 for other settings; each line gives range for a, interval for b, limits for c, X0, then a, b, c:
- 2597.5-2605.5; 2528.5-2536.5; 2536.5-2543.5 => -0.19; 0.170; 0.060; 0.080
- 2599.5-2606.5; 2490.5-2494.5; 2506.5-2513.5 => -0.20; 0.170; 0.080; 0.110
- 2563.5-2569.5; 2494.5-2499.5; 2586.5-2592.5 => -0.18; 0.170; 0.110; 0.120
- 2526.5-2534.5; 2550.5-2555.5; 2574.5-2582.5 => -0.08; 0.060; 0.060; 0.080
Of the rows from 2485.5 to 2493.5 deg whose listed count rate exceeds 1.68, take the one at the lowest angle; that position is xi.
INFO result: 2486.0 deg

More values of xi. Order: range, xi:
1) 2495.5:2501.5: 2496.0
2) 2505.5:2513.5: 2506.0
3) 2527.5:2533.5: 2528.0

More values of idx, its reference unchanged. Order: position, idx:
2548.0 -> 0.027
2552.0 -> 0.063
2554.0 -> 0.030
